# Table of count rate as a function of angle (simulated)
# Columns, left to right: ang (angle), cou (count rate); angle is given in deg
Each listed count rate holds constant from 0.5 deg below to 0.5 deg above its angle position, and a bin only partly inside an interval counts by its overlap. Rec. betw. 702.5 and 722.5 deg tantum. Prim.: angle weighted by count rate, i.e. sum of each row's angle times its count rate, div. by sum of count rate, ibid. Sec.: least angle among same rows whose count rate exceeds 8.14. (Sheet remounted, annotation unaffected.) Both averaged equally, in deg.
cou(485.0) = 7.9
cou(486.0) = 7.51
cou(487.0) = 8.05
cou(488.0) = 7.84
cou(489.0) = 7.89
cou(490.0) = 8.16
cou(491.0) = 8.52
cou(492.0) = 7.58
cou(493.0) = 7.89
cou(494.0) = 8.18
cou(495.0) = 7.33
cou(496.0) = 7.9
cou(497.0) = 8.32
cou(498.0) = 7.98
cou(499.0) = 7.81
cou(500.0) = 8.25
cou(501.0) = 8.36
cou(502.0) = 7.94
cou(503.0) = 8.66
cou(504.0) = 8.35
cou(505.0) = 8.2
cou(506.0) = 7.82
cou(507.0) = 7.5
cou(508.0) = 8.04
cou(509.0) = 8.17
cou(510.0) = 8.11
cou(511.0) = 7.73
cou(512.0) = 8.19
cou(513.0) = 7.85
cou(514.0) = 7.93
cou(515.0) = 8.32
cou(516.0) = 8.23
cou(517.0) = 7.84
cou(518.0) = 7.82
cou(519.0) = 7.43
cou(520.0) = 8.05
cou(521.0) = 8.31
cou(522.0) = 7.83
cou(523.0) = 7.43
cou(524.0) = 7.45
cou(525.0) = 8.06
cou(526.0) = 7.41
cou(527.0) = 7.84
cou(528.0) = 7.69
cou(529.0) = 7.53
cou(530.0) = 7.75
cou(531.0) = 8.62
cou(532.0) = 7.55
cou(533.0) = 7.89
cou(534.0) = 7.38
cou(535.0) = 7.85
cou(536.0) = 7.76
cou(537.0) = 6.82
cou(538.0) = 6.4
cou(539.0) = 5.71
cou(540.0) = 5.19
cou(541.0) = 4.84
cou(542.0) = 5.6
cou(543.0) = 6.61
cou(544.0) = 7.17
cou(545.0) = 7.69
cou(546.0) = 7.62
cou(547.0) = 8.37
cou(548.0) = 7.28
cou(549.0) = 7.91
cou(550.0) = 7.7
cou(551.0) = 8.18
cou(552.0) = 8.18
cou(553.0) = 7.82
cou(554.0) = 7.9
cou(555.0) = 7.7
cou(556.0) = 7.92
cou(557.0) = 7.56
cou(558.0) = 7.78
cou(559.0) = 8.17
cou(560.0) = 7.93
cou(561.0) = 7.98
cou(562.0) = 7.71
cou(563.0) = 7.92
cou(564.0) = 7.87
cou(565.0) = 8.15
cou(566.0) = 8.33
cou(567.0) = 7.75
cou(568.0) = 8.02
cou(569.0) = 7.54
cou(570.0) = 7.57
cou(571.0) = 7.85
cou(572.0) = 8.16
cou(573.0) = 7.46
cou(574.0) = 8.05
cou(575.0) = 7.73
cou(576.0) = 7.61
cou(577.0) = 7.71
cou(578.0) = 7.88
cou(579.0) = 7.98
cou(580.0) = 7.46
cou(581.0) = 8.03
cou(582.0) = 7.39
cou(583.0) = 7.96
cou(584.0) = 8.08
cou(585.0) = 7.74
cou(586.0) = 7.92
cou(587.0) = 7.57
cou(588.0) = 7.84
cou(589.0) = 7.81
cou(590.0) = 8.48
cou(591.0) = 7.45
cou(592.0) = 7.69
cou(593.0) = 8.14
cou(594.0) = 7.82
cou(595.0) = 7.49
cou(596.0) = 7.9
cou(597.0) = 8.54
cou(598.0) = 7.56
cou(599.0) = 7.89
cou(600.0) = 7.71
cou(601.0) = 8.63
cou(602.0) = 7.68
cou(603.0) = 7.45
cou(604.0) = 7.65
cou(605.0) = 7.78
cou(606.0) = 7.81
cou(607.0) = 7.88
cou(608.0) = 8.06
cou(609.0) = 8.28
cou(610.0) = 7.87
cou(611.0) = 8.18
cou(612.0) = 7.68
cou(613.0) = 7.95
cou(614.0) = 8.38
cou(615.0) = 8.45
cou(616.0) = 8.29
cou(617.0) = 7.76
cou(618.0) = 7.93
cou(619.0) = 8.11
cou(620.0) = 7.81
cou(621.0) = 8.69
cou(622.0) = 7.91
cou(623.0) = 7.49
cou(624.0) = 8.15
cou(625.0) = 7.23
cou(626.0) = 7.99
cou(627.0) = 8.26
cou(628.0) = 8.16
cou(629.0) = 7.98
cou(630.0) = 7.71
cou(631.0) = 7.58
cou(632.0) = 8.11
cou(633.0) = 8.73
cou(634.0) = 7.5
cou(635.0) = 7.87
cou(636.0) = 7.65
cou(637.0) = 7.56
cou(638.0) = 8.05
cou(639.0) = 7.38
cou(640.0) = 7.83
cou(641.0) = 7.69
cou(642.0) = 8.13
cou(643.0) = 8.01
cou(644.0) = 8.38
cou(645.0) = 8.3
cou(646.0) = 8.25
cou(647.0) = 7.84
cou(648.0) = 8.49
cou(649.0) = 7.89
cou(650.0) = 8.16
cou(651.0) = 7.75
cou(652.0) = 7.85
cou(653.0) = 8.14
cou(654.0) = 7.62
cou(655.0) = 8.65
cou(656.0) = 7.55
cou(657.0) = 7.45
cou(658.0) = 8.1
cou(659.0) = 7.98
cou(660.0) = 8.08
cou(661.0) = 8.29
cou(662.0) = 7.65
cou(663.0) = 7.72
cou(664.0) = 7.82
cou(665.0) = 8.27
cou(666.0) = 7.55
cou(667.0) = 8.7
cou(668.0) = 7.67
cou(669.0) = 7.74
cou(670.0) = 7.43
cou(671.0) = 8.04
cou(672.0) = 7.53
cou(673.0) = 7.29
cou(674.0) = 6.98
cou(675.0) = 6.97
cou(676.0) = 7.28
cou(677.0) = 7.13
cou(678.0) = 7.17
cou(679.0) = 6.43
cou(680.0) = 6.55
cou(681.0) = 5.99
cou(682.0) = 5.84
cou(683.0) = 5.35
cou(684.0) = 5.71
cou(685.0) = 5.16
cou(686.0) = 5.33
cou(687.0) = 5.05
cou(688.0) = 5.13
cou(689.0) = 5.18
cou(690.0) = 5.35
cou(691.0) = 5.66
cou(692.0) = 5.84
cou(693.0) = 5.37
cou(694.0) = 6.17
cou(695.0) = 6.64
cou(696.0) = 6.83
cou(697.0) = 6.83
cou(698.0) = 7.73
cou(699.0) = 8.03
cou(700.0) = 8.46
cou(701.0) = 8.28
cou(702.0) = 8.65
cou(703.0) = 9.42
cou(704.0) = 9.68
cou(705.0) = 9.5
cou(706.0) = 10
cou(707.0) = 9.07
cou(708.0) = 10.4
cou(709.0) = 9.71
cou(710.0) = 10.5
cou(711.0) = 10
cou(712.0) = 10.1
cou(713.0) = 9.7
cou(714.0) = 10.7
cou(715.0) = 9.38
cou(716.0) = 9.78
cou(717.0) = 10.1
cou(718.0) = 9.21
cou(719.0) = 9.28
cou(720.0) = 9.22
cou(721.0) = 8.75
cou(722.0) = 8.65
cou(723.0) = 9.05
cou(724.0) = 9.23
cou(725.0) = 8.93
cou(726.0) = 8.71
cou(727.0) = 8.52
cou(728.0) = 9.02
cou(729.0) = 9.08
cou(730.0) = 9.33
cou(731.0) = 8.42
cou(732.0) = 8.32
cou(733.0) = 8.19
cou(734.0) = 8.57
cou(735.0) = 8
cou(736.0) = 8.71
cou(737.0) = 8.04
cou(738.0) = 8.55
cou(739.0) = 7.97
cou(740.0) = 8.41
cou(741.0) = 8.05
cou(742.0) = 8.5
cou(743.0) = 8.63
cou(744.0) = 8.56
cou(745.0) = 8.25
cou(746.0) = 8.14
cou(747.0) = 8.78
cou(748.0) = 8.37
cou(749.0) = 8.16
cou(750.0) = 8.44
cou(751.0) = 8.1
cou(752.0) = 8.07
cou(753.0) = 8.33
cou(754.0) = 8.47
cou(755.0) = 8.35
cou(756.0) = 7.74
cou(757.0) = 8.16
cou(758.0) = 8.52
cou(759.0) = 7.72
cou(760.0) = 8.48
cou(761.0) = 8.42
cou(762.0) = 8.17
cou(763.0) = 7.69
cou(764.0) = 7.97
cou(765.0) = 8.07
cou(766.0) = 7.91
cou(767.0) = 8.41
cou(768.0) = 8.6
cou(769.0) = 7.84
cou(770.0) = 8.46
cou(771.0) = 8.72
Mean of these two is 707.7 deg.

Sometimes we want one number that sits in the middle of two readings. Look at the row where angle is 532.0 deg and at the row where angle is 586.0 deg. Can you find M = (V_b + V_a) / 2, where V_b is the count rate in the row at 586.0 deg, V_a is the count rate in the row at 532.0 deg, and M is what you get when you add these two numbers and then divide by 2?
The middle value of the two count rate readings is 7.7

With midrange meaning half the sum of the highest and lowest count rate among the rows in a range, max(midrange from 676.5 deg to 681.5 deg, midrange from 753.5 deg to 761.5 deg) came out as 8.12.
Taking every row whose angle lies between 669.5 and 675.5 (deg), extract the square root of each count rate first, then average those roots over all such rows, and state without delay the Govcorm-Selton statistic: 2.71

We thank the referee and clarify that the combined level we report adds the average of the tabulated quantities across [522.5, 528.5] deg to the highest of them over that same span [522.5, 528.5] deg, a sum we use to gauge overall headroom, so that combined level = 15.7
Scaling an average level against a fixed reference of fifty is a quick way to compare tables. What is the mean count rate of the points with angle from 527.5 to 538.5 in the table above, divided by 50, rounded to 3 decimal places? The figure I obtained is 0.151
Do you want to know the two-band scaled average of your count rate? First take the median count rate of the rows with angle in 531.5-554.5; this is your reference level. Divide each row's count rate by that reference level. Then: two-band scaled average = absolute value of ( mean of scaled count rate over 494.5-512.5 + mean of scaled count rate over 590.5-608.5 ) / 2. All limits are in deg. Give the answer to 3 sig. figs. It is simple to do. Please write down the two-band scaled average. 1.04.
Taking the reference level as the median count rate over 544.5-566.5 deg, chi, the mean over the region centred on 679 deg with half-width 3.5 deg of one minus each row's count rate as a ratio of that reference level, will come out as 0.16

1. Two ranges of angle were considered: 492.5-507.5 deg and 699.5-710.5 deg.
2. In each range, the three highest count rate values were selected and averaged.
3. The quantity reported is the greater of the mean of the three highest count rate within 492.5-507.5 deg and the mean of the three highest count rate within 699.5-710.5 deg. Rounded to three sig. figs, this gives 10.3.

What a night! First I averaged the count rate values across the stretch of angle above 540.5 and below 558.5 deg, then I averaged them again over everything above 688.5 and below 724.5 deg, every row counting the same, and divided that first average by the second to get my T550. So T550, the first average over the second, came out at 0.87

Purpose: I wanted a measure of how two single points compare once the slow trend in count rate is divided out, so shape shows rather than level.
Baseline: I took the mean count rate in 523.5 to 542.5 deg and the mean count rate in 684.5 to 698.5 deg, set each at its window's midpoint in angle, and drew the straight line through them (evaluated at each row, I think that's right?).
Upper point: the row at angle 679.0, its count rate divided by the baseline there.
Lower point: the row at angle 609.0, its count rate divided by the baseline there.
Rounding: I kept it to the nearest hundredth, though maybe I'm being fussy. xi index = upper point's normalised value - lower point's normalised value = -0.19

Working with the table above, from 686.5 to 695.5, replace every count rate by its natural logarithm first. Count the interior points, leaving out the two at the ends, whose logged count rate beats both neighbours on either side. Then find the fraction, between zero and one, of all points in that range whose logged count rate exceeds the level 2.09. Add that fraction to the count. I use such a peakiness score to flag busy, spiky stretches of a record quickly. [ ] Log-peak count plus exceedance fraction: 1.0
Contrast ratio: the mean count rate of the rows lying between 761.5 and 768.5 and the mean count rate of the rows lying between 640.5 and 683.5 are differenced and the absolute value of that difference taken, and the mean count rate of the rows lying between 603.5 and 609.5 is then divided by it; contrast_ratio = 16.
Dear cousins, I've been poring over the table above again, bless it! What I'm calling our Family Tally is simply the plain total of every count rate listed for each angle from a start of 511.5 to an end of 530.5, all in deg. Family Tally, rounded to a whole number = 149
